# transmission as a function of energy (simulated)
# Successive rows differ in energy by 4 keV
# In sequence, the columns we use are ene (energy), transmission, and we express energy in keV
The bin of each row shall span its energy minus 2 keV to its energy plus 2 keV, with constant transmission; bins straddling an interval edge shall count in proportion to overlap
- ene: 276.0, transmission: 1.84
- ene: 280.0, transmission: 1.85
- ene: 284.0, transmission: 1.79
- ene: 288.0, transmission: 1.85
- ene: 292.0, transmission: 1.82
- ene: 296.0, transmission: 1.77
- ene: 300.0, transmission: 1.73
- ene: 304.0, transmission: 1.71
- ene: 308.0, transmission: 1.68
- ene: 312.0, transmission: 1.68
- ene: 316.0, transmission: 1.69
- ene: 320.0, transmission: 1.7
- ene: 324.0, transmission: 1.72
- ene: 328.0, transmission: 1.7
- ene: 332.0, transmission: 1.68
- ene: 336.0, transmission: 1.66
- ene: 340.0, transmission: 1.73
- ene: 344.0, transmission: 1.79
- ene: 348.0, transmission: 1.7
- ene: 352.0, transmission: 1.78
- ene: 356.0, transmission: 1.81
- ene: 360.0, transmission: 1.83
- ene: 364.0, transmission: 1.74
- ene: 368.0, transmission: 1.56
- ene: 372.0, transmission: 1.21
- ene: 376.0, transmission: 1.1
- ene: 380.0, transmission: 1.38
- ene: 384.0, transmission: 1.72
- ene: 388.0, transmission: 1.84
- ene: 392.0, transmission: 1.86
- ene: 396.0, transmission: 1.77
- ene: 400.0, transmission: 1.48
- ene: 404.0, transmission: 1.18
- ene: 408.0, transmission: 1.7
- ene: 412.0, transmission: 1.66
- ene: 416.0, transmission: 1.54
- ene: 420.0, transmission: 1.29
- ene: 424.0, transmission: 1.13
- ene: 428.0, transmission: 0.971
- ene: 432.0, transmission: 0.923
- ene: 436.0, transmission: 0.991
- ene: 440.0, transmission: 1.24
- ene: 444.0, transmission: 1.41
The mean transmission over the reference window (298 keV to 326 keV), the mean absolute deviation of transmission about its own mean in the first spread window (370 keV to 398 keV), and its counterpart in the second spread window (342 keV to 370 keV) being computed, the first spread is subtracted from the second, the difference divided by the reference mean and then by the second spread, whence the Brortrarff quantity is -1.9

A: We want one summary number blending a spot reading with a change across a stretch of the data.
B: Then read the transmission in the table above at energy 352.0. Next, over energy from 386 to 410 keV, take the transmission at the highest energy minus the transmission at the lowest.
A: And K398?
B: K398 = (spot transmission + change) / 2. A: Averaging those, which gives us 0.82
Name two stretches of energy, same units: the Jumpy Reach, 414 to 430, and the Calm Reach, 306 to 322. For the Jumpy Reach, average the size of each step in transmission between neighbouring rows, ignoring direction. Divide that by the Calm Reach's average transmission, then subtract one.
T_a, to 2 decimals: -0.89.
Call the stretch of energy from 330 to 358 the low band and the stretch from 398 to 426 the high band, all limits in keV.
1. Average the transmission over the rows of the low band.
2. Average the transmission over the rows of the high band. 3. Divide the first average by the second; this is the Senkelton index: 1.22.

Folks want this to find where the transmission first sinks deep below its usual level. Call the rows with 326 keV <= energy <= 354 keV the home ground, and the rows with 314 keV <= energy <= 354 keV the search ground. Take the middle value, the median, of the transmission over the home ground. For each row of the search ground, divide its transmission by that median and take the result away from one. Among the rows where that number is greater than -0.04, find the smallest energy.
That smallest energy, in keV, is 316.0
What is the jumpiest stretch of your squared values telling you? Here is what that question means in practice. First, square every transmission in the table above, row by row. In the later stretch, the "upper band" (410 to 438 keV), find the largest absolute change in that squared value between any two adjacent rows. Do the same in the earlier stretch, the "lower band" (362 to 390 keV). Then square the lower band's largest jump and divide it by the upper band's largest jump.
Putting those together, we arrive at 1.57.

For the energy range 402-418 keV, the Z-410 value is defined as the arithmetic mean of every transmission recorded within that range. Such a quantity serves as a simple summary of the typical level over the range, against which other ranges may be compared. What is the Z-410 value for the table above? 1.52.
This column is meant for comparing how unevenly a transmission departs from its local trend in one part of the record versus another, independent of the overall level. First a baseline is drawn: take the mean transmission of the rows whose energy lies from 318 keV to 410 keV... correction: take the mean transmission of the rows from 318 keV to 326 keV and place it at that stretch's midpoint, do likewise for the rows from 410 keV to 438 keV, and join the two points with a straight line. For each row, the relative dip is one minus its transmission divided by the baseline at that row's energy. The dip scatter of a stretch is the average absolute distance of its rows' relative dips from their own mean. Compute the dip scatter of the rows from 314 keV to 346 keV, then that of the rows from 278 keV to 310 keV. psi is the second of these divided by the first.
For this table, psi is 0.39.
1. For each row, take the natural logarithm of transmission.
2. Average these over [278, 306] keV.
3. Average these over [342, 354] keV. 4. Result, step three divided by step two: 0.97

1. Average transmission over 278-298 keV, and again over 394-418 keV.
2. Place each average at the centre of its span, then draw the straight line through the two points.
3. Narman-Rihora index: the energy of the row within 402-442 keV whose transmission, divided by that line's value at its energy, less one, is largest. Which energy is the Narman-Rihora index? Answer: 408.0 keV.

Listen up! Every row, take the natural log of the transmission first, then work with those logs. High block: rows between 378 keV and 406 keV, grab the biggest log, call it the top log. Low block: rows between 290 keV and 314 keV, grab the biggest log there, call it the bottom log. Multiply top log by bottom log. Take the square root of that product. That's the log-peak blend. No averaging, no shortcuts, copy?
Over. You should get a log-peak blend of 0.610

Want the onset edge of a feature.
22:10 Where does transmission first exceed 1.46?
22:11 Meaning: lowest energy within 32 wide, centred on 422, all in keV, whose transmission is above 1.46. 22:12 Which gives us 408.0 keV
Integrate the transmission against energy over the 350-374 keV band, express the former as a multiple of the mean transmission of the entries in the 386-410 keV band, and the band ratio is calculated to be 24.2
